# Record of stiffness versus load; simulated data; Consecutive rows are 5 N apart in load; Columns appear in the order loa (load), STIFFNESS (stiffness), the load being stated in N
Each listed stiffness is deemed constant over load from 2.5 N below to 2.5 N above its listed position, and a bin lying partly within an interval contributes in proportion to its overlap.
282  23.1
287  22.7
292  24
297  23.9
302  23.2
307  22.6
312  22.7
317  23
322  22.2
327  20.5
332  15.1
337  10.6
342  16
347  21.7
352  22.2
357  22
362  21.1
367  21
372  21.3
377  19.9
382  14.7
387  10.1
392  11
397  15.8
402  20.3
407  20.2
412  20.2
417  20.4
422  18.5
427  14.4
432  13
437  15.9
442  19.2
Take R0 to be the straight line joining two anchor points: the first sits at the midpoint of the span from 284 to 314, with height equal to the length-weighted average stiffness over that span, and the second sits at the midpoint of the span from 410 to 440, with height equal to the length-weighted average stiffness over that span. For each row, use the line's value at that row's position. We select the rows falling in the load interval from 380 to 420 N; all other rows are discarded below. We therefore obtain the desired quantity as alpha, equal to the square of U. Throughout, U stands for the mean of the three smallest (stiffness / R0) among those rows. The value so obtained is 0.40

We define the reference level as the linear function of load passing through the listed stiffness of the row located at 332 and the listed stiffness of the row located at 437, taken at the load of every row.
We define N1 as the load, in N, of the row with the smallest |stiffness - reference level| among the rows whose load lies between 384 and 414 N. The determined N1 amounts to 397 N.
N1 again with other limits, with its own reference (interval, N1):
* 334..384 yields 382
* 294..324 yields 322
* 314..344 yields 332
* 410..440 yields 437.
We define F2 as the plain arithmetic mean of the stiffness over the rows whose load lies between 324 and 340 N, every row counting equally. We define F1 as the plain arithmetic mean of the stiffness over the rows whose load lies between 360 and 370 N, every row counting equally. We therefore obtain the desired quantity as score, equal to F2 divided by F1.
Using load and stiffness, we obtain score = 0.73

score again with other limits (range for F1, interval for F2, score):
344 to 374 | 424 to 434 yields 0.64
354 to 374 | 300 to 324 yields 1.07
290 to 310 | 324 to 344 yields 0.66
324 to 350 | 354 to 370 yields 1.27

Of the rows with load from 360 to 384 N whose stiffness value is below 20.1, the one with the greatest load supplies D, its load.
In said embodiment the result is 382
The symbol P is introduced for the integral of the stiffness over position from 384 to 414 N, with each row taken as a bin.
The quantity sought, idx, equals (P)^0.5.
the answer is 22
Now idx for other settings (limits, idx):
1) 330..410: 38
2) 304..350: 30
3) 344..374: 25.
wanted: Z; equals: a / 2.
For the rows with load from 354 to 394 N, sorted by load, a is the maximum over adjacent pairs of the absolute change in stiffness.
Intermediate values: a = 5.2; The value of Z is 2.6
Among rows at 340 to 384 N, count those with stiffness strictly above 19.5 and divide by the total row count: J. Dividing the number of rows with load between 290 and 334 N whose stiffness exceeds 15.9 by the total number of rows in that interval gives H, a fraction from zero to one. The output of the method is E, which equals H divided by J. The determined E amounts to 1.14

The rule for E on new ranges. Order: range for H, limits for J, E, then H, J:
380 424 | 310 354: 0.83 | 0.56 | 0.67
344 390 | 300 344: 1.17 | 0.78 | 0.67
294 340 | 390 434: 1.75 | 0.78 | 0.44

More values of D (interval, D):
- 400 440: 437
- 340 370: 342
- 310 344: 342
